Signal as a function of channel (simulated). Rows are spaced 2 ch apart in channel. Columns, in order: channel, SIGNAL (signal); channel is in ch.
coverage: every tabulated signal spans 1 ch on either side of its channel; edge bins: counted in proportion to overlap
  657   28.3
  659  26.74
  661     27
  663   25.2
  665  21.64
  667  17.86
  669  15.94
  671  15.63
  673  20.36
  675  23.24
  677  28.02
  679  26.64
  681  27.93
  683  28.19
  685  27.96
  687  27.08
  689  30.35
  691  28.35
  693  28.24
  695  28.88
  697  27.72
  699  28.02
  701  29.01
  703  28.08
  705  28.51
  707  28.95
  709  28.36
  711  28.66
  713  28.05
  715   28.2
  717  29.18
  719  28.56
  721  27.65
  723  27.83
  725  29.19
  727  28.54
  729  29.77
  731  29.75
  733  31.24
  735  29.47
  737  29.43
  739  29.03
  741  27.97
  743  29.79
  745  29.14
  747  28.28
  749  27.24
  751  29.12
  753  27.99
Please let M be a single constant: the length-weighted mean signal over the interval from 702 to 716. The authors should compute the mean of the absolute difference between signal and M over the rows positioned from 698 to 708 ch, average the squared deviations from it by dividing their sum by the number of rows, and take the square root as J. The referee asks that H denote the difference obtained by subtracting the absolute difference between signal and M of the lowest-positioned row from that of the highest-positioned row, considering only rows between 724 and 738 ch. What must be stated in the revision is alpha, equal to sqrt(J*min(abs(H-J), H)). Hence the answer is 0.11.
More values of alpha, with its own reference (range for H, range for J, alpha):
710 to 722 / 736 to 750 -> 0.19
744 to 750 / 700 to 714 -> 0.21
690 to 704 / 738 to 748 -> 0.25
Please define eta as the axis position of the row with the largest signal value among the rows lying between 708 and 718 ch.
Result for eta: 717 ch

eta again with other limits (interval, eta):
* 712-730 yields 729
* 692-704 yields 701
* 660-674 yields 661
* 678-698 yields 689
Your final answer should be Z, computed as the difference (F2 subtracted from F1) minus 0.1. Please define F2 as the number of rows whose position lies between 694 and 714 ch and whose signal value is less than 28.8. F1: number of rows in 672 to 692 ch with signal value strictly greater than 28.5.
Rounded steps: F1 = 1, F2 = 7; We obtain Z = -6.1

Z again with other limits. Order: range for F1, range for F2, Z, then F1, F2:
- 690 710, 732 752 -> 0.9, 4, 3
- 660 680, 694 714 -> -7.1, 0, 7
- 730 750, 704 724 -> -1.1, 7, 8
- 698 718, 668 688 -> -5.1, 5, 10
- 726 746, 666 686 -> -1.1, 9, 10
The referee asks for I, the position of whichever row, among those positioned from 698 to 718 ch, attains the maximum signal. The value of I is 717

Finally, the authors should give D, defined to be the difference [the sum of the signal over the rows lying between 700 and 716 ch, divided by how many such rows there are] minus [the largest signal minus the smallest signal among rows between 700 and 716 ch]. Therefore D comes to 27.5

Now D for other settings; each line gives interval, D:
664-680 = 8.8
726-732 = 28.1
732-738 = 28.2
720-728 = 26.8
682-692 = 25.1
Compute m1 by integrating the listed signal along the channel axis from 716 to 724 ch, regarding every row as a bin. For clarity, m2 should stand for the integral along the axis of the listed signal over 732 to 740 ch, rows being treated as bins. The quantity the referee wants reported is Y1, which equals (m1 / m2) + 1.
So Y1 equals 2.0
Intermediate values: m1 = 226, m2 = 238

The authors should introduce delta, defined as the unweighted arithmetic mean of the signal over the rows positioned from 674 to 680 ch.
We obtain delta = 26.0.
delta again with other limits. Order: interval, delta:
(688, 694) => 29.0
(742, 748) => 29.1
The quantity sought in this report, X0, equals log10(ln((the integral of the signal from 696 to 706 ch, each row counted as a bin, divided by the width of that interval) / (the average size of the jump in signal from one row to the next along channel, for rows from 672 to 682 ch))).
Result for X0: 0.38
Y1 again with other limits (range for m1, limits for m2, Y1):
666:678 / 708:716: 2.1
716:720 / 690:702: 1.3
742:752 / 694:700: 2.7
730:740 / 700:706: 2.7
